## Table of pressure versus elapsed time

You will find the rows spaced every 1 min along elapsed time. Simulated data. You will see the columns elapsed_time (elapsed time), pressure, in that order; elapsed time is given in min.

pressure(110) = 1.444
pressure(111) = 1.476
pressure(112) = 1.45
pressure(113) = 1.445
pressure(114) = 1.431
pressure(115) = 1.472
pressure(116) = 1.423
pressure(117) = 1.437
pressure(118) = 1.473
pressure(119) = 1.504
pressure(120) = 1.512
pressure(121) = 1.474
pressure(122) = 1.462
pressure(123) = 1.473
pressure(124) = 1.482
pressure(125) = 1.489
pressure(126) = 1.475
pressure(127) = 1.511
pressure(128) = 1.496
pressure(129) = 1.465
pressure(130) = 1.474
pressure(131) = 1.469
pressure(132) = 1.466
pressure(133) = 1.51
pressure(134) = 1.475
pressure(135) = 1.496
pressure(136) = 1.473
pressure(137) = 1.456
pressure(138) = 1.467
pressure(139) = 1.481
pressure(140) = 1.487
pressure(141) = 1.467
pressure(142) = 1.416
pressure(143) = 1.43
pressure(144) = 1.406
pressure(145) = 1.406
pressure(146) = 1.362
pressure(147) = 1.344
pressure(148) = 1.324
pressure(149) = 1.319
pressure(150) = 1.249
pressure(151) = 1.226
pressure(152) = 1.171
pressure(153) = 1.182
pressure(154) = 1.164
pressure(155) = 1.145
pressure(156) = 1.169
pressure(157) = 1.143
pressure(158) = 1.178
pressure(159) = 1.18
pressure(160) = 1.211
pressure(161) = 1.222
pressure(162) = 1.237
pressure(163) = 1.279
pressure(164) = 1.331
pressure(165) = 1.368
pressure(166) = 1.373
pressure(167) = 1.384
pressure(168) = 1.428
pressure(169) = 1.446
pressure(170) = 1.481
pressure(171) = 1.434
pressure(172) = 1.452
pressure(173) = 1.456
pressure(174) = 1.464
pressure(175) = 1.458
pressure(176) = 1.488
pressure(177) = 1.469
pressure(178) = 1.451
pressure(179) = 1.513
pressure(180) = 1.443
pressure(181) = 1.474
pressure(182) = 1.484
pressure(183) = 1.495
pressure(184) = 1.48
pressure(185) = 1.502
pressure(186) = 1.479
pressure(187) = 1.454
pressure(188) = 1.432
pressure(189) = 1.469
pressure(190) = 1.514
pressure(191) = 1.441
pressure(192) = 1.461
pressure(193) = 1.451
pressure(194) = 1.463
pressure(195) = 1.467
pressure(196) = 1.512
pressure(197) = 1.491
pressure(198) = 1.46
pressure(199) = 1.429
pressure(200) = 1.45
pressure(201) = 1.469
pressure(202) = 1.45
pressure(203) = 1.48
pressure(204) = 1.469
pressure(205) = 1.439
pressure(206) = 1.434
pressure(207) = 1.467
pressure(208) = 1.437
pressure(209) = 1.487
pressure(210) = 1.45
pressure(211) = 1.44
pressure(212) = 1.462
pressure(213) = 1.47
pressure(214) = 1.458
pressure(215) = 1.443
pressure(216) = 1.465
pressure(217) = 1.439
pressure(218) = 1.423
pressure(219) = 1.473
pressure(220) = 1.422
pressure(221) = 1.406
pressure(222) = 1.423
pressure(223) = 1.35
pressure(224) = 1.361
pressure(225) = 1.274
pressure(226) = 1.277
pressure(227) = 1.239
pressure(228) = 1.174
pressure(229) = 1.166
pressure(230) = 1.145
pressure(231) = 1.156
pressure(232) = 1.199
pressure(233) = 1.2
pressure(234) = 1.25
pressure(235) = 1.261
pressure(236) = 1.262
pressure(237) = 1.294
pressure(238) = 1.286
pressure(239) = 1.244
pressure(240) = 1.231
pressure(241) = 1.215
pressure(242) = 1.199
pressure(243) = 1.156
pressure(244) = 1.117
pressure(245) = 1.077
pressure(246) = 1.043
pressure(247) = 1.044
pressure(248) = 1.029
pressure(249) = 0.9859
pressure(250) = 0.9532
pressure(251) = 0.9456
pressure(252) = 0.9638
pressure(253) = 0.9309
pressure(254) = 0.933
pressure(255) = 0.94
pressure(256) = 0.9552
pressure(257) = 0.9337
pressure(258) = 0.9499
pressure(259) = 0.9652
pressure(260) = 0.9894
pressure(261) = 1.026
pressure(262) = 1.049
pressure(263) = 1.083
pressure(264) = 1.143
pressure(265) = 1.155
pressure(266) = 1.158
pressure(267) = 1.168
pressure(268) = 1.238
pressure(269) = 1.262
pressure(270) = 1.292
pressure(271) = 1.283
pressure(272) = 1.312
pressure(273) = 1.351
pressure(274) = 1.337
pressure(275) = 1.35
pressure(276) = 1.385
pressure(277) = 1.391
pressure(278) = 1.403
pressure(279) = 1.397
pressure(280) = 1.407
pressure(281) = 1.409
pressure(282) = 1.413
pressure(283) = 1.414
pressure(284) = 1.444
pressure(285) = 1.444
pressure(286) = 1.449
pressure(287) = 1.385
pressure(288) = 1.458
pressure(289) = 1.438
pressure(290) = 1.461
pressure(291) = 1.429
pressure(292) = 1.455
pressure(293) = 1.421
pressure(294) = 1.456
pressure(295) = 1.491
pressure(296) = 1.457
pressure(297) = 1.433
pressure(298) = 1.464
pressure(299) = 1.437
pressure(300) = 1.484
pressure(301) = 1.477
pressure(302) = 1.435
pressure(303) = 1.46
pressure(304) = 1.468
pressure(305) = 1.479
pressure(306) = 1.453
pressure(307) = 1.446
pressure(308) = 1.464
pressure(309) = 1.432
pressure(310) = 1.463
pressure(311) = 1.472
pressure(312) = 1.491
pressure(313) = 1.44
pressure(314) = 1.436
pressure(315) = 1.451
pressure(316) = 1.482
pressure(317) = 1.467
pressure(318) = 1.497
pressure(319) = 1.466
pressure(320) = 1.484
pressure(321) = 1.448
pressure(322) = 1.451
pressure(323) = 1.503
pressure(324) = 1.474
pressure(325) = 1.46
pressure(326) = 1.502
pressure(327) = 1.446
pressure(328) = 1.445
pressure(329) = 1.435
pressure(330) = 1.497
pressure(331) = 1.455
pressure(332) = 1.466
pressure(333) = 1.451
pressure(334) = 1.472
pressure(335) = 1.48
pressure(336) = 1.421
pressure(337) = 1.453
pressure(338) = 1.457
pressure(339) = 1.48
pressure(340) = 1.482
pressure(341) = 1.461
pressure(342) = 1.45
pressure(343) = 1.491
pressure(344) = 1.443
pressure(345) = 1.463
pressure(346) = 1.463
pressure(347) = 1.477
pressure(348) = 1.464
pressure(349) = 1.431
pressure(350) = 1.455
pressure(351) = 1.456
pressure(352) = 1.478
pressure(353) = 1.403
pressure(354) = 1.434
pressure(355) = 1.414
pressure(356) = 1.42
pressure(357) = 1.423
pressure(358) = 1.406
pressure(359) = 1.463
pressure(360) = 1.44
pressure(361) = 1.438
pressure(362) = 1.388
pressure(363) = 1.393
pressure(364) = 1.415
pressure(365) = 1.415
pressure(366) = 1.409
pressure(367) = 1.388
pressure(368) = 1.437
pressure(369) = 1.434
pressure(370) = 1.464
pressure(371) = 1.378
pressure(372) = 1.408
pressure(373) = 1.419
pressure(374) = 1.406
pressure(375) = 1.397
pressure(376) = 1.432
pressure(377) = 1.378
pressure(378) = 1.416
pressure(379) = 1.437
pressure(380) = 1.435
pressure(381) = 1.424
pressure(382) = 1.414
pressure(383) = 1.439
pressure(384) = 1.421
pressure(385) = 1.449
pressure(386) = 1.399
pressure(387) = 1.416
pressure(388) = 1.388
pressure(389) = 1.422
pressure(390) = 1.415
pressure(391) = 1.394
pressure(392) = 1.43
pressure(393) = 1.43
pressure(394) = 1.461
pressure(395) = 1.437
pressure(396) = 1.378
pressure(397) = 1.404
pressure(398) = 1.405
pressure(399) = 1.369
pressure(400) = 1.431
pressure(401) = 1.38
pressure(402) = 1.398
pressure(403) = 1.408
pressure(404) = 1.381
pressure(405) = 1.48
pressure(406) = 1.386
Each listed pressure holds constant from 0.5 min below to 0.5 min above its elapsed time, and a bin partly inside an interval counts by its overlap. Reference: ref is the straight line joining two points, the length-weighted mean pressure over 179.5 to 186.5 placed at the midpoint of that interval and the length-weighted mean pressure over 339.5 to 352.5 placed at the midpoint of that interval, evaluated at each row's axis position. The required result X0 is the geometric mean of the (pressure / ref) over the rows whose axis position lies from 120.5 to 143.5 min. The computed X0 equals 0.99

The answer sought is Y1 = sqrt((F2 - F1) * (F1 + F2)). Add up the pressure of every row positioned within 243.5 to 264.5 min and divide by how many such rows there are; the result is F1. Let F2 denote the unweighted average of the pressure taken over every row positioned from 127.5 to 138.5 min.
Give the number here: 1.1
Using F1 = 1.00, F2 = 1.48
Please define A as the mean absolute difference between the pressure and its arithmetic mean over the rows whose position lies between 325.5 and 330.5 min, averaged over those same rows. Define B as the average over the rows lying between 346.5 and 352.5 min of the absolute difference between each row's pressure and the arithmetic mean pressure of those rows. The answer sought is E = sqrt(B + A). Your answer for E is 0.201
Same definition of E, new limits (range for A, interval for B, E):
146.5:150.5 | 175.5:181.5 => 0.221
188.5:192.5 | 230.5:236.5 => 0.240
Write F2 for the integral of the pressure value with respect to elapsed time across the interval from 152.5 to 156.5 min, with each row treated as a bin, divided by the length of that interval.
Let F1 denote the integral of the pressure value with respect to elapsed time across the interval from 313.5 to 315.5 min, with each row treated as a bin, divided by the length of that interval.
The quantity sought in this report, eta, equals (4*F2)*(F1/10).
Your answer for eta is 0.67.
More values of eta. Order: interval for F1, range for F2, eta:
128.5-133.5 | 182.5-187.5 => 0.88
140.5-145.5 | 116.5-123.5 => 0.84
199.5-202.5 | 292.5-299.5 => 0.85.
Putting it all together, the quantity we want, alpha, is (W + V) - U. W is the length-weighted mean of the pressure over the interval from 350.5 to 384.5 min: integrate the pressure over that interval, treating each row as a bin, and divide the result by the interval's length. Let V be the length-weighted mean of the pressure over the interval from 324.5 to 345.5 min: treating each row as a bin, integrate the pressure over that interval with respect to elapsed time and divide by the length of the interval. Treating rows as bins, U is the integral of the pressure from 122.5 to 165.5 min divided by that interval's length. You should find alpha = 1.521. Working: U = 1.36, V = 1.46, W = 1.42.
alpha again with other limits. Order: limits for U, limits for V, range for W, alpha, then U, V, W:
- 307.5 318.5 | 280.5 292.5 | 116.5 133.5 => 1.451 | 1.46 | 1.43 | 1.48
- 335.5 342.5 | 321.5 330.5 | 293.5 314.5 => 1.469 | 1.46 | 1.47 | 1.46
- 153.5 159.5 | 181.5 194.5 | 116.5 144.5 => 1.780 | 1.16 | 1.47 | 1.47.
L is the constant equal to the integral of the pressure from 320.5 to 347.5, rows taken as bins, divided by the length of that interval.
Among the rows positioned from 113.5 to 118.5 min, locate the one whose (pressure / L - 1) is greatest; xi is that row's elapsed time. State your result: 118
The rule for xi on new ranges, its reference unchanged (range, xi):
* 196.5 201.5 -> 197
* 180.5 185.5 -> 185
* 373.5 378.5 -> 376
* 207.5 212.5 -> 209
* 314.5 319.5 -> 318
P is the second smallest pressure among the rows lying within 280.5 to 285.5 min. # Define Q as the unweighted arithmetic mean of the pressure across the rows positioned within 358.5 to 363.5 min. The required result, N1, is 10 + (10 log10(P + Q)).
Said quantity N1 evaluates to 14.53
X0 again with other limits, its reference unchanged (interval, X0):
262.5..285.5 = 0.89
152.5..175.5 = 0.88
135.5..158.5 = 0.89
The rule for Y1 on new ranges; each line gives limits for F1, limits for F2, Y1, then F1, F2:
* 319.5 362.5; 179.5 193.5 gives 0.2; 1.45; 1.47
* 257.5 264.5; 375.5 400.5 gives 1.0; 1.03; 1.42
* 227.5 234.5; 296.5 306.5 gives 0.9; 1.18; 1.46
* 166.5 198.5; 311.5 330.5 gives 0.1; 1.47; 1.47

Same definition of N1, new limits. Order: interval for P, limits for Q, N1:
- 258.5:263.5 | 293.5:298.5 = 13.89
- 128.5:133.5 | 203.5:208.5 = 14.65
